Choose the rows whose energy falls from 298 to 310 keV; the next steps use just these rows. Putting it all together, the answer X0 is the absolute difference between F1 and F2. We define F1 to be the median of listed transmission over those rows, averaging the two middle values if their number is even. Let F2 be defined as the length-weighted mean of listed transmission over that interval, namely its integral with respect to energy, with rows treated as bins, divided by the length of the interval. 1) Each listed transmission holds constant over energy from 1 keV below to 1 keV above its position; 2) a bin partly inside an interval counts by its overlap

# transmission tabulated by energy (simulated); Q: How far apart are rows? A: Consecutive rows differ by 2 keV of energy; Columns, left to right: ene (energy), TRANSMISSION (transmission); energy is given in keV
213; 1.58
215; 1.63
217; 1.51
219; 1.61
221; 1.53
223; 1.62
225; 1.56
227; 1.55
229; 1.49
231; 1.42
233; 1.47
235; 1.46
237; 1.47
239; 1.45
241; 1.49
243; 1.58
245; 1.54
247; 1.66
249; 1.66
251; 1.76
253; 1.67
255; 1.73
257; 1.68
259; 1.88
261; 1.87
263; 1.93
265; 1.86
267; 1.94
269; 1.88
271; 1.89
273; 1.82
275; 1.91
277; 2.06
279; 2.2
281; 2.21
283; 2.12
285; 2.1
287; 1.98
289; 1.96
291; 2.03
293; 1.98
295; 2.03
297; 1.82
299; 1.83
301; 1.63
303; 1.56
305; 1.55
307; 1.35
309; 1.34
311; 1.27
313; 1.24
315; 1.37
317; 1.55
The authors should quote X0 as 0.012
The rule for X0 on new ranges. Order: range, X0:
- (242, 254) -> 0.015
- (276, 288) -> 0.002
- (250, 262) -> 0.020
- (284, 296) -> 0.008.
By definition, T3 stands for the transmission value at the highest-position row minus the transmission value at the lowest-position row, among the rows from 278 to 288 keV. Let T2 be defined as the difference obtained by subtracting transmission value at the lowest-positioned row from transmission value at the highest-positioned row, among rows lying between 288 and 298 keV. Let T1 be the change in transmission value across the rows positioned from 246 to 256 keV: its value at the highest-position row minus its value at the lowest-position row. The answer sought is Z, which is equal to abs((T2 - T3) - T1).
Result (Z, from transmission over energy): 0.01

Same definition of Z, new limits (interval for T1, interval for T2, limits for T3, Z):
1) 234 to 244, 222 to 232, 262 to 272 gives 0.28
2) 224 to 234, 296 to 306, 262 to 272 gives 0.14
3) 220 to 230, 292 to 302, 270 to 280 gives 0.62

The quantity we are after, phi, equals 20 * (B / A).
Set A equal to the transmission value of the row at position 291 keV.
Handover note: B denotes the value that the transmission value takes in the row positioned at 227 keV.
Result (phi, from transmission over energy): 15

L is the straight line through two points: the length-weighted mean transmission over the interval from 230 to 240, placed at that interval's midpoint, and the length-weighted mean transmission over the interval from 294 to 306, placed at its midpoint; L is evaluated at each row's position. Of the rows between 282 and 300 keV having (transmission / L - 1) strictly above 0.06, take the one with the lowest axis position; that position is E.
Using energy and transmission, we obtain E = 283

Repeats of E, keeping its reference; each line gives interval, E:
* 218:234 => 219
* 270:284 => 271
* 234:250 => 243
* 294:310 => 295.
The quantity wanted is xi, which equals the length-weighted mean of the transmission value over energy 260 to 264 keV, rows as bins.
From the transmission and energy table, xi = 1.90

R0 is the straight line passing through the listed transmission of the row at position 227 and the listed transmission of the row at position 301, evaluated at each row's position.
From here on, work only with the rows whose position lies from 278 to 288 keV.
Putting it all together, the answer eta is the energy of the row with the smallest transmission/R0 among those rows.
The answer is 287 keV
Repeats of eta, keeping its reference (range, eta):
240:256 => 241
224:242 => 231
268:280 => 273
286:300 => 297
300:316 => 313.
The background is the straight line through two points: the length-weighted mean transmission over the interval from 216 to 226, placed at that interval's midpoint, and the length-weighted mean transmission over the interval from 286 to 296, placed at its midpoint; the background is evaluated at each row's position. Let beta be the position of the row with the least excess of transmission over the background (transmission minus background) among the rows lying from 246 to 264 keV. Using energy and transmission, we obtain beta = 257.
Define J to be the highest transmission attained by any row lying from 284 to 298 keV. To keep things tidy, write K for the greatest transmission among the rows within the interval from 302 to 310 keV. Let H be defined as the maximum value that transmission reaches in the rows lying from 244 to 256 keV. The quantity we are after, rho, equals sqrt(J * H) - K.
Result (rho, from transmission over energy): 0.4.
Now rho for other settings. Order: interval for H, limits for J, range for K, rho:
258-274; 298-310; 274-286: -0.3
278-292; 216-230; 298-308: 0.1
